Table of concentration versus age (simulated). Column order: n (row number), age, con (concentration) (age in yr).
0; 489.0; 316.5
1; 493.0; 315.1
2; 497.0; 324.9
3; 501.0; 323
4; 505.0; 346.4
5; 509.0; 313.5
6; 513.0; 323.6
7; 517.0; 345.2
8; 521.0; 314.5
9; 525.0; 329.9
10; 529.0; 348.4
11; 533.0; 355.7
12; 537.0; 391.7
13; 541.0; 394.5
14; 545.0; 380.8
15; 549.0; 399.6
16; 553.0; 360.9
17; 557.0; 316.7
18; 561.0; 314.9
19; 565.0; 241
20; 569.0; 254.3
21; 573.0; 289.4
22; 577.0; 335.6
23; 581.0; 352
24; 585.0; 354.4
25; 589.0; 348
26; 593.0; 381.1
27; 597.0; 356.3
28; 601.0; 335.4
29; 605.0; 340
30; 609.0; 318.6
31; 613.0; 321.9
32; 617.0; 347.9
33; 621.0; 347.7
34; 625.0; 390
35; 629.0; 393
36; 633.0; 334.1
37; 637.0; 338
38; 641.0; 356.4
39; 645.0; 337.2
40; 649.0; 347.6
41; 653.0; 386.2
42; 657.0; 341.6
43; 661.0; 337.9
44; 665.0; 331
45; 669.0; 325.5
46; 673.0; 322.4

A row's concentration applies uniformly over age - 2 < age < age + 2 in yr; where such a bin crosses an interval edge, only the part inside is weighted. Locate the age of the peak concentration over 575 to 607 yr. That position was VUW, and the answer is 593.0 yr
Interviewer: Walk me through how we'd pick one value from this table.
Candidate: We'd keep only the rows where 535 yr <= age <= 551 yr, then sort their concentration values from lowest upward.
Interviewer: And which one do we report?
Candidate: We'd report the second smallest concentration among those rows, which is 391.7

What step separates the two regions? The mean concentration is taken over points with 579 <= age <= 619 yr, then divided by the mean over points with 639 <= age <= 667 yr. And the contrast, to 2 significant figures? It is 0.99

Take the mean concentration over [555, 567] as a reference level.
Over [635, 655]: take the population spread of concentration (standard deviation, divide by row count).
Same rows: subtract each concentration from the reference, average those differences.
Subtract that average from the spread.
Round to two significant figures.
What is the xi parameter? 80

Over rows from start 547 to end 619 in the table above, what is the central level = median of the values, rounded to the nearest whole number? 338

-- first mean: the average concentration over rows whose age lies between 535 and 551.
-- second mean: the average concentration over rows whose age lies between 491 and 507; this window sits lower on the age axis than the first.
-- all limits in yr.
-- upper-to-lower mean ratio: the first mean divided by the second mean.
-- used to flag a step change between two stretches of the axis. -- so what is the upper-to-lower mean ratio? 1.20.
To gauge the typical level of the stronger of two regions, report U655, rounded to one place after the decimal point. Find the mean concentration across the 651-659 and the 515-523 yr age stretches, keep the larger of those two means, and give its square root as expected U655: 19.1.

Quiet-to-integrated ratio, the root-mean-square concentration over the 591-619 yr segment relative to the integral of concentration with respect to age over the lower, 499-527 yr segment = 0.0374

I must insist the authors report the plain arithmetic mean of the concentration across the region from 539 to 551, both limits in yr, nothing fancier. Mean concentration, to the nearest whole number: 392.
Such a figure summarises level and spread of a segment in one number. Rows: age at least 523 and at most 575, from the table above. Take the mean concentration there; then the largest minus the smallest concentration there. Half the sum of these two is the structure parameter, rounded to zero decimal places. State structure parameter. 248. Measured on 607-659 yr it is 213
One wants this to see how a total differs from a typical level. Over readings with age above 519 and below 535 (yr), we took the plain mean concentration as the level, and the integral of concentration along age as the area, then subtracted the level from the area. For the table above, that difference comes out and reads 5057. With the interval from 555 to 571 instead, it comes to 4226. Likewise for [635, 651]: 5172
